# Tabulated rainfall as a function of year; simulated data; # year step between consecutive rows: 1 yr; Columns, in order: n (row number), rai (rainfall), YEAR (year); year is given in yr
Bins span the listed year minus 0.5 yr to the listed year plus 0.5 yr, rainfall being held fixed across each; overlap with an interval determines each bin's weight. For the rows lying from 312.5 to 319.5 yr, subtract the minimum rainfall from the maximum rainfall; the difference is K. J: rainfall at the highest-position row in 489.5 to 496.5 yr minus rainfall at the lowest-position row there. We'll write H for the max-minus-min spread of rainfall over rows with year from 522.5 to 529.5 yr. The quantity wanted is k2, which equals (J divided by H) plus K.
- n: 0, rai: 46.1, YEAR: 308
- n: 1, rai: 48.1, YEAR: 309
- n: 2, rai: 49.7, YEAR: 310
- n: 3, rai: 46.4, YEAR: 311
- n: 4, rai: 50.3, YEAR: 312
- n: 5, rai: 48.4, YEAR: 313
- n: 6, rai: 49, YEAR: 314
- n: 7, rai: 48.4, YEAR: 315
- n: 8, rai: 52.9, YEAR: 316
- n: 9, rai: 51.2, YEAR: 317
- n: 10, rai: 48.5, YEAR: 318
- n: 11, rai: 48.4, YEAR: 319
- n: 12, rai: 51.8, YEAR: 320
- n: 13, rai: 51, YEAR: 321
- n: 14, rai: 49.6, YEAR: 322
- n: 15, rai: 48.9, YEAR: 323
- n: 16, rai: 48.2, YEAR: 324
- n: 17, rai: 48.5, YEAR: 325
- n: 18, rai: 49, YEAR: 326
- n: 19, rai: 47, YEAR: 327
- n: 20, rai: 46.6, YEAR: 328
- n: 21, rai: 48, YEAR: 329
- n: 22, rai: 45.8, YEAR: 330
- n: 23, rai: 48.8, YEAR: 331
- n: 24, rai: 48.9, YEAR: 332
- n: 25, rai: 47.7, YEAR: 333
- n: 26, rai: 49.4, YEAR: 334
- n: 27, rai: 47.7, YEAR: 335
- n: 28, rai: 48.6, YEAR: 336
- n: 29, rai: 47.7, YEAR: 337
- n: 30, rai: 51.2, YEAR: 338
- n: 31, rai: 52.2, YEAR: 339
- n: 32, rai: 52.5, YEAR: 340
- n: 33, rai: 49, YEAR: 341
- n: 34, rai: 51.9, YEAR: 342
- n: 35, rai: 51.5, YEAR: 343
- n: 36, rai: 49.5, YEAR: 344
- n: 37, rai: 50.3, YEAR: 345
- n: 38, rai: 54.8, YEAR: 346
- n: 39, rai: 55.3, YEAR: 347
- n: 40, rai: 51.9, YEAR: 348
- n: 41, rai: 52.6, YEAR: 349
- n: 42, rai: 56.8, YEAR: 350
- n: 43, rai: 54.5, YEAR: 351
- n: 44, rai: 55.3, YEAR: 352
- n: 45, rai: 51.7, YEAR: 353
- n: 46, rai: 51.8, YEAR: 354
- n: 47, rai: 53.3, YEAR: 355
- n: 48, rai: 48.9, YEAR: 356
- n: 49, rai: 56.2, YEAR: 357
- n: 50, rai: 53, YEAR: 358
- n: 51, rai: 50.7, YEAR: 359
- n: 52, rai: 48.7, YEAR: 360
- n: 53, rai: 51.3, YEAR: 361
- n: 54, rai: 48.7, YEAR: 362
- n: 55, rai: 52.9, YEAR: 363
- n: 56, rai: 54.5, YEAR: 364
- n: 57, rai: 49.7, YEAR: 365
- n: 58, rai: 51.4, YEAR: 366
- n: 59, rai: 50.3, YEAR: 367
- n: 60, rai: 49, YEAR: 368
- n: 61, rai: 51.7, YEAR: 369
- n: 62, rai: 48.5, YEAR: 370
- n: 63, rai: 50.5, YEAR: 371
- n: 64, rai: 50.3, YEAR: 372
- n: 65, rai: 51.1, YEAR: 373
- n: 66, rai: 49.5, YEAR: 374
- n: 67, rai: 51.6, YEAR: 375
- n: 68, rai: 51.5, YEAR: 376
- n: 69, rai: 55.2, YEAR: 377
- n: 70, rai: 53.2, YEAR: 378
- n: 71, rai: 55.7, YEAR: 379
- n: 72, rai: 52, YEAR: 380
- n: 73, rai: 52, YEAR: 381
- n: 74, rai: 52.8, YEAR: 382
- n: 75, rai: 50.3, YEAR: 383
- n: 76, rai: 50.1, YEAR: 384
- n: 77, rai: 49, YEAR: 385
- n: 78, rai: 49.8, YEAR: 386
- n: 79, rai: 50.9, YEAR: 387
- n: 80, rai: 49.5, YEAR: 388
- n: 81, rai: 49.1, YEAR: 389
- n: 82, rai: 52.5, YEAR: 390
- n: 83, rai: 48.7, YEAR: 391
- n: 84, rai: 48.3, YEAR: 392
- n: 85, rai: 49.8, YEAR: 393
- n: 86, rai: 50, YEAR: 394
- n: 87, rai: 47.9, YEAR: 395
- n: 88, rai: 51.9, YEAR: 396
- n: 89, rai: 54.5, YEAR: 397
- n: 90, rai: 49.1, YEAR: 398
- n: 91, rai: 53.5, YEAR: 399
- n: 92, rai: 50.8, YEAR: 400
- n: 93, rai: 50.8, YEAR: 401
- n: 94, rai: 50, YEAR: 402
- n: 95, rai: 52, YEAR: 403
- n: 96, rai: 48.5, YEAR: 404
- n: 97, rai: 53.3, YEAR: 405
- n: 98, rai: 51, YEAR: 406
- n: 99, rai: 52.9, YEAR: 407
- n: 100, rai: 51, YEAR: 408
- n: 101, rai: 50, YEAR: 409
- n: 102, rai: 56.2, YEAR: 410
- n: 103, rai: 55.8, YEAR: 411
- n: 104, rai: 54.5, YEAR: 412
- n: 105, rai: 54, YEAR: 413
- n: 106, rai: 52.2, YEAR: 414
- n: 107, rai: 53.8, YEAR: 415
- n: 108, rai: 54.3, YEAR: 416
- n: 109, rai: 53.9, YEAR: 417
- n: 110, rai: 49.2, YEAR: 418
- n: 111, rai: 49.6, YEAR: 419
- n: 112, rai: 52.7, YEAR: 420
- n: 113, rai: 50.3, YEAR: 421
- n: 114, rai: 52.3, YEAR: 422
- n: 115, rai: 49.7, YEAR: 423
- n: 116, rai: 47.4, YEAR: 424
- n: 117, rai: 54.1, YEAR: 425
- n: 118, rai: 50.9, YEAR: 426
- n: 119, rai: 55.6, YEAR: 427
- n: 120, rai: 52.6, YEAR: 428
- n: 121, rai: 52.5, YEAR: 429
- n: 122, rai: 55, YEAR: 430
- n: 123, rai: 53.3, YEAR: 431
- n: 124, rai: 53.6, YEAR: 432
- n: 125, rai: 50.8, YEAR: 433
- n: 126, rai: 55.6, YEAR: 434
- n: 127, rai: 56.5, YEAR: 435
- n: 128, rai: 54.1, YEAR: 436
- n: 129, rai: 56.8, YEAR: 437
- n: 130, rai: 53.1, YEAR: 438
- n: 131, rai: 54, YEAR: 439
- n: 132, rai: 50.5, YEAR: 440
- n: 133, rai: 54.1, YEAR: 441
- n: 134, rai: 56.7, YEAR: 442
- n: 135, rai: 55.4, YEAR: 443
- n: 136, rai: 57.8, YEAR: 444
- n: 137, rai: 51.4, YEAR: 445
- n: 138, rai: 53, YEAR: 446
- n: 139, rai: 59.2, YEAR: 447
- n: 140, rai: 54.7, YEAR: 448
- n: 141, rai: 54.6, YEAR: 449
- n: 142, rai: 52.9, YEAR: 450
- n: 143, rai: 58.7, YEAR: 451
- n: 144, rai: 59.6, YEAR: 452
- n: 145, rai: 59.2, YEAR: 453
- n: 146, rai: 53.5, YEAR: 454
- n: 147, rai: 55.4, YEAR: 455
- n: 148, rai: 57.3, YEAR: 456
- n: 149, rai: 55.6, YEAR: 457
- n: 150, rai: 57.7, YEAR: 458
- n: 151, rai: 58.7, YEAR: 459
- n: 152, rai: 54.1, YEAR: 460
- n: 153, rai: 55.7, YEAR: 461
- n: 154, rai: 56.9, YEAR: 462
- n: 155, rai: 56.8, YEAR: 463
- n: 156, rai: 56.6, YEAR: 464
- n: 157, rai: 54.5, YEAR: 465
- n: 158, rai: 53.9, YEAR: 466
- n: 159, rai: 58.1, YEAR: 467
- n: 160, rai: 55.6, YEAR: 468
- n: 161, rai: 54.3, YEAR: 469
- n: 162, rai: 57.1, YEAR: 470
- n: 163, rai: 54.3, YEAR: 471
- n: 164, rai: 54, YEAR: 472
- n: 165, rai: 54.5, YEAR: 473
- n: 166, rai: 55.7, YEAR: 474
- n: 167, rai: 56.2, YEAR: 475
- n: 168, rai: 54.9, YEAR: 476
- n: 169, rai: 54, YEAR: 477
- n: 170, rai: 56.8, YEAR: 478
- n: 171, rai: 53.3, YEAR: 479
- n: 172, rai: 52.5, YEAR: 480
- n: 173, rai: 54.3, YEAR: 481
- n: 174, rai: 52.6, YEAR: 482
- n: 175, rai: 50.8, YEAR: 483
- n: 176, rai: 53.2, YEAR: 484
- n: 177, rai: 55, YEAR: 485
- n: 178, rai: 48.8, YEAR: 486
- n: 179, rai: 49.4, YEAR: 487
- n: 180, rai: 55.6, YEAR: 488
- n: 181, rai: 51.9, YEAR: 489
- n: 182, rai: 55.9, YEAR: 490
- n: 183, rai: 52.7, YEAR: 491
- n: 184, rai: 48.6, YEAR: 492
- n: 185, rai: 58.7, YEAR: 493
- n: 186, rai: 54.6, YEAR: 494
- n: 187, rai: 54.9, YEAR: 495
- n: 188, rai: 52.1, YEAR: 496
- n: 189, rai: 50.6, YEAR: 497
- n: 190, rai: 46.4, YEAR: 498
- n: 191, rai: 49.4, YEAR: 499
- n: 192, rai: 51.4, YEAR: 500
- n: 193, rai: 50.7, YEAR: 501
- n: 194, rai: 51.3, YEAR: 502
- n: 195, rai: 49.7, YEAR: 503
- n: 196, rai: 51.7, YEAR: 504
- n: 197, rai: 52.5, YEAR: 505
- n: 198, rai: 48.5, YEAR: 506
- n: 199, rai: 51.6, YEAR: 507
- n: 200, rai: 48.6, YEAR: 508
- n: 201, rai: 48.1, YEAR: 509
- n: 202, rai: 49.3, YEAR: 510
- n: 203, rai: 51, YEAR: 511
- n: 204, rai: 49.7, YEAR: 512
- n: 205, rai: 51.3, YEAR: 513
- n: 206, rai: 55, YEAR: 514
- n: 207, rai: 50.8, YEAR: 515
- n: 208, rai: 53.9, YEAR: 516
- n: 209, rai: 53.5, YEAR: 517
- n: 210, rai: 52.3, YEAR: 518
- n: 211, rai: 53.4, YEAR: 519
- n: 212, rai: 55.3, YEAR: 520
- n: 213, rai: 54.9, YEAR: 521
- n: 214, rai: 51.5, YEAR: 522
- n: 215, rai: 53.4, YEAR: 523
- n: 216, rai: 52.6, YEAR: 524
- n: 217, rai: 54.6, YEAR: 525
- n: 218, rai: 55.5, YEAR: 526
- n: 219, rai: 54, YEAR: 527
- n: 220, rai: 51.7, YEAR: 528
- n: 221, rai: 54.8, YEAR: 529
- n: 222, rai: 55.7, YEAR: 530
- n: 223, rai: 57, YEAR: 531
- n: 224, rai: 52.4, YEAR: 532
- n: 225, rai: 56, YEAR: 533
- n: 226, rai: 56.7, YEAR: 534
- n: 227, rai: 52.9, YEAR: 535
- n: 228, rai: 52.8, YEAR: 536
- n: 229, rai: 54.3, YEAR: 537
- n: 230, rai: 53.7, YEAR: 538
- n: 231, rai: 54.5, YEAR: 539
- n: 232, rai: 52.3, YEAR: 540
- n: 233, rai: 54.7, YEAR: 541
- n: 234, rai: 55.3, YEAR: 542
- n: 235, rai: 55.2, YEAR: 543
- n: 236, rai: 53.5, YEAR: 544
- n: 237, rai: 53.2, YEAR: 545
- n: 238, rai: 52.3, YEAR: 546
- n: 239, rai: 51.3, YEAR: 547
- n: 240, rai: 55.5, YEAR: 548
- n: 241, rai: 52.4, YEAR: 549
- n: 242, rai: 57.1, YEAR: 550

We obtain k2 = 3.50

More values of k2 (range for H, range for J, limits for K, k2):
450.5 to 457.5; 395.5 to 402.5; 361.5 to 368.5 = 5.49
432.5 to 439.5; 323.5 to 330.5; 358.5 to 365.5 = 5.40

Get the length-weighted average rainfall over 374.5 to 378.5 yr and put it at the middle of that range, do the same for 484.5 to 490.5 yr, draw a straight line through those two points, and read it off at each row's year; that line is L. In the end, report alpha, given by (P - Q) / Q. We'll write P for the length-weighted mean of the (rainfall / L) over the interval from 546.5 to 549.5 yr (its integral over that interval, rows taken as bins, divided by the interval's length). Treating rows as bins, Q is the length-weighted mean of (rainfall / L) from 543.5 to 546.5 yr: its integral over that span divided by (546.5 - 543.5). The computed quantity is 0.00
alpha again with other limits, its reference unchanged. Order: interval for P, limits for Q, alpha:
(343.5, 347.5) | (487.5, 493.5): -0.03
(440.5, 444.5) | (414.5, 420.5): 0.07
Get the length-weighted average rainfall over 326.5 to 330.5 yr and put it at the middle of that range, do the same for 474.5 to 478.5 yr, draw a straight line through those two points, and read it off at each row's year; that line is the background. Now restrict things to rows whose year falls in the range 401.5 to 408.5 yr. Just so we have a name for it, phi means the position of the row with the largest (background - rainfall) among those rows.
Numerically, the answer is 404 yr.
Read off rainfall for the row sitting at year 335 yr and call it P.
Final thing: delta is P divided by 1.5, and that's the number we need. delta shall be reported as 32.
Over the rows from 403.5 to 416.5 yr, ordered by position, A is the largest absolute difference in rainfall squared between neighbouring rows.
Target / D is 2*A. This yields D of 1317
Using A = 658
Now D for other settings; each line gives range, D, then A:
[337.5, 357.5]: 1534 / 767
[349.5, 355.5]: 770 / 385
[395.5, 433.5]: 1360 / 680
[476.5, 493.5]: 2167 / 1084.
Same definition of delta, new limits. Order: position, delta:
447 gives 39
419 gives 33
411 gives 37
